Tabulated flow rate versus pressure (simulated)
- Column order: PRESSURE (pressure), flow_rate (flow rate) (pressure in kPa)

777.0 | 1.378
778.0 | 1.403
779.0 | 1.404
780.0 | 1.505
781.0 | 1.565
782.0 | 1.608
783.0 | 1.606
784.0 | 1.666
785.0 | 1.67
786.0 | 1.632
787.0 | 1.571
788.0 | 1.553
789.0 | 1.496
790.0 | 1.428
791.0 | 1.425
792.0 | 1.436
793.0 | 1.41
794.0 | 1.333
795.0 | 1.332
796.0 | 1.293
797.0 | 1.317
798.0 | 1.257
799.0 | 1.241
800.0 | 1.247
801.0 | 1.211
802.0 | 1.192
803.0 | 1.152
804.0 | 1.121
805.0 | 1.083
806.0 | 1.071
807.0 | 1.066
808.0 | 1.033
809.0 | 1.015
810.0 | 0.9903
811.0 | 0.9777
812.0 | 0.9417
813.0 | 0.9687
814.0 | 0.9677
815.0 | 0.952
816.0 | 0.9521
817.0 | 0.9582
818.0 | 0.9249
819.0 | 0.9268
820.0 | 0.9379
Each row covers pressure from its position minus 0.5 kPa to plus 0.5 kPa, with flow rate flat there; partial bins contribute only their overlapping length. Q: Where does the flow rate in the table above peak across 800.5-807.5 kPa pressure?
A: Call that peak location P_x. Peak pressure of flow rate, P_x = 801.0 kPa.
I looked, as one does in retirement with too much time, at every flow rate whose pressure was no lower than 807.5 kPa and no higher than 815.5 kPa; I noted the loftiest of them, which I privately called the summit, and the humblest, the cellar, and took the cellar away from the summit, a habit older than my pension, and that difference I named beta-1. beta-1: 0.091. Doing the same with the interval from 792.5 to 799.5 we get 0.169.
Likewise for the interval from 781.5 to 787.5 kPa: 0.099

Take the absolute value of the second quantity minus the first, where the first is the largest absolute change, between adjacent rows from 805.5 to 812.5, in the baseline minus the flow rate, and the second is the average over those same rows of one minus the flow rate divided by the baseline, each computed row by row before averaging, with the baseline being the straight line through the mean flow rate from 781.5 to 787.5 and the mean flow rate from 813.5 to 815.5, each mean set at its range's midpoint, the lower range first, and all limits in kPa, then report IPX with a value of 0.046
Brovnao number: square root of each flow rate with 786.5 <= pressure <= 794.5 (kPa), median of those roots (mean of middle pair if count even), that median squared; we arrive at 1.4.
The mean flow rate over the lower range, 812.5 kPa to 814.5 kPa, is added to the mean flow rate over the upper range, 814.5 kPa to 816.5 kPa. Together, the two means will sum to 1.92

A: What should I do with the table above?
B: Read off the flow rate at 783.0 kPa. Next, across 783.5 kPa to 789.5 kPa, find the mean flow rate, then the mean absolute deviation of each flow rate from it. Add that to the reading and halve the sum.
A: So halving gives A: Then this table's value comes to 0.83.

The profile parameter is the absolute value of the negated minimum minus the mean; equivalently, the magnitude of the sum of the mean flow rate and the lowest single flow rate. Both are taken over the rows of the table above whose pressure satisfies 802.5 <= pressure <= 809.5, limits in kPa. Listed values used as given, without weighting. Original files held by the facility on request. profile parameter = 2.1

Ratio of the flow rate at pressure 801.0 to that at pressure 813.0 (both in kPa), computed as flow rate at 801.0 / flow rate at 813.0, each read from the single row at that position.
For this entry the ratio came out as 1.25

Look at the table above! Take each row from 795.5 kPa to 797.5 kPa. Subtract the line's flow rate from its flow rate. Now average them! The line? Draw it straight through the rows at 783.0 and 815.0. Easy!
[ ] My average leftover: -0.03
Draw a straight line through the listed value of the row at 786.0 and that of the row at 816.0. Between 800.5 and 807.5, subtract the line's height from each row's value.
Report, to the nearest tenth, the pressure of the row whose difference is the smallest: 805.0 kPa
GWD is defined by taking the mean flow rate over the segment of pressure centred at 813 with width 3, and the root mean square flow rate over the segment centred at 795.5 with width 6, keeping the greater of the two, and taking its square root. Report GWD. 1.15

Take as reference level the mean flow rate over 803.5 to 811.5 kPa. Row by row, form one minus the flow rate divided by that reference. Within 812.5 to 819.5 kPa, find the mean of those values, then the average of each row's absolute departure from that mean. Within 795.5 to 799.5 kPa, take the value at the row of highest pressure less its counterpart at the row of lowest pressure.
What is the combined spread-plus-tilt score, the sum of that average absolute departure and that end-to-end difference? 0.06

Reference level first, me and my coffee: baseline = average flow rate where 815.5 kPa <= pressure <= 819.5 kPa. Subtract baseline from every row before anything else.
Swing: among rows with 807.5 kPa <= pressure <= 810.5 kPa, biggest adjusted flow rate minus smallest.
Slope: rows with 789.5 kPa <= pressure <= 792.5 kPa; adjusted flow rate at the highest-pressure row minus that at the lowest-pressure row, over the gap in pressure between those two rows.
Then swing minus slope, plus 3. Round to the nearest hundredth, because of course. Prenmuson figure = 3.04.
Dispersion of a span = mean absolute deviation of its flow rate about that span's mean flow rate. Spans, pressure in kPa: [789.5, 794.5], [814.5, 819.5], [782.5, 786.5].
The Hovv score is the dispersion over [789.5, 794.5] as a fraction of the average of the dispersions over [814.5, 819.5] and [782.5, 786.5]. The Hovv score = 1.54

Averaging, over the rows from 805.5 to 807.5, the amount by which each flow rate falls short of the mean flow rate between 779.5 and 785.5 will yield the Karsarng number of 0.53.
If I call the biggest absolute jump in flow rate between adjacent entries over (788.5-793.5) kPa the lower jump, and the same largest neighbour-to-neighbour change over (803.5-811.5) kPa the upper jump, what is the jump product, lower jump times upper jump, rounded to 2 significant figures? 0.0026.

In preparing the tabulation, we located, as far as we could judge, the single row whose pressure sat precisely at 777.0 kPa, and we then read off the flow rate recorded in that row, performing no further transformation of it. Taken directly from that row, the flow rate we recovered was 1.378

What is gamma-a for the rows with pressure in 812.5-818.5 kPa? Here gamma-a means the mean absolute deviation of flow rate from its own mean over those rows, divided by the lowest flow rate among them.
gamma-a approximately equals 0.012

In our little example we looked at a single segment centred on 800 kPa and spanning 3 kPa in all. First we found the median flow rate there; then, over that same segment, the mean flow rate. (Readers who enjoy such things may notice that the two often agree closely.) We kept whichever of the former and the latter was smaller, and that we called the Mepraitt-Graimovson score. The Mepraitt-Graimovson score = 1.23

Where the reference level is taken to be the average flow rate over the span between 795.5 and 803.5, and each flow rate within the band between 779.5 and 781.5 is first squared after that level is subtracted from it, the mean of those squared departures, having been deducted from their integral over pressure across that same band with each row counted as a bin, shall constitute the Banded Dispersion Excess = 0.09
